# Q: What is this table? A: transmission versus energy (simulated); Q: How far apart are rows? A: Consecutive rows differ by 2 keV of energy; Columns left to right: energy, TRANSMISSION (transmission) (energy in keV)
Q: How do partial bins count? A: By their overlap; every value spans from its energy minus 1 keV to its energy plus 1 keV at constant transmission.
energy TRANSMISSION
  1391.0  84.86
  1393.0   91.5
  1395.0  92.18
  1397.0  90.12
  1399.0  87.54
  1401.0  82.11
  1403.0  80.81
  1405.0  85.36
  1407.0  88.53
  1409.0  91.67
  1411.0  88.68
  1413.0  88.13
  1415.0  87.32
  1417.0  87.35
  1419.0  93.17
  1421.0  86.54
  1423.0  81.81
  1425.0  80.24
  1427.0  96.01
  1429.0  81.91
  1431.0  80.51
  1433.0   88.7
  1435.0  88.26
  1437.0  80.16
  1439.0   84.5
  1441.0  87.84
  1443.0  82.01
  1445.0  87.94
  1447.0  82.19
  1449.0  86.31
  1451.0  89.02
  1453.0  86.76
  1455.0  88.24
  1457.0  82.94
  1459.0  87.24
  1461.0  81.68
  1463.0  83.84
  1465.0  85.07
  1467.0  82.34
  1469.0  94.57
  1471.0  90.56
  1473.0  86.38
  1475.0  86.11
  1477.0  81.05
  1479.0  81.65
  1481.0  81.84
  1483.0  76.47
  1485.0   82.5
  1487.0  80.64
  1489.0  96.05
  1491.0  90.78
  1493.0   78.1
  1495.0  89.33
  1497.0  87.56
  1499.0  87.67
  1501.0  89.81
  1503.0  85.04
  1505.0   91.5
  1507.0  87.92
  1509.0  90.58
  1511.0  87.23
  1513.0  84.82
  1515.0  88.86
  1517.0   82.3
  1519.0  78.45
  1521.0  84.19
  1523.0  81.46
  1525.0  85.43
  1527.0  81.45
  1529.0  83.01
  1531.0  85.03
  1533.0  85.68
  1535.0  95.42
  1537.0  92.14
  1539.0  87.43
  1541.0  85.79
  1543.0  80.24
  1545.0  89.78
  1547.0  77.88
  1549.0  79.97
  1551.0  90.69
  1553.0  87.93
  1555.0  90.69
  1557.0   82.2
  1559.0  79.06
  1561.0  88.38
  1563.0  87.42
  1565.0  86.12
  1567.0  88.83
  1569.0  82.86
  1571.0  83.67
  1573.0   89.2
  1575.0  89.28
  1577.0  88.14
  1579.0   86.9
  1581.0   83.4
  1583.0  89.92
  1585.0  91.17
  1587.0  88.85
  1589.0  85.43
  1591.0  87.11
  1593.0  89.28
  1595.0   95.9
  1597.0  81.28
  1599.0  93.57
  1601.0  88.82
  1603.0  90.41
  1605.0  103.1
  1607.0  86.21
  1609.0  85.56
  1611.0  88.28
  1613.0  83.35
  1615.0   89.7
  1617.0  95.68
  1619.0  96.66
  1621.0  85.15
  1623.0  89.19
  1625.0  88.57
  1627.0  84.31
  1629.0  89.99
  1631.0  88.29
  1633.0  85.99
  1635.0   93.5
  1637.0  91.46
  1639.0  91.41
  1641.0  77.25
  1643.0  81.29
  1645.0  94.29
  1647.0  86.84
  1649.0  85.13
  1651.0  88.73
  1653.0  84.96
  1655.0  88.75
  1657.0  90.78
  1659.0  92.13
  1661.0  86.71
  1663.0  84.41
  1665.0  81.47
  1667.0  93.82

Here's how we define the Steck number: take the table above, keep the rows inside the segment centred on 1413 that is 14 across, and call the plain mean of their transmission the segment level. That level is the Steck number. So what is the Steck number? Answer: 89.3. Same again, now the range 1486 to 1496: 87.0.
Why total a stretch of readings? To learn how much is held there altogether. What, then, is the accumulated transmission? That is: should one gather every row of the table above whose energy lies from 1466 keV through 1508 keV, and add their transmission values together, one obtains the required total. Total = 1808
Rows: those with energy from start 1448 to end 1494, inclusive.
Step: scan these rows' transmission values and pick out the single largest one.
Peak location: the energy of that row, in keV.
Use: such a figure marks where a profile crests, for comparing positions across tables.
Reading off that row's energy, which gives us 1489.0 keV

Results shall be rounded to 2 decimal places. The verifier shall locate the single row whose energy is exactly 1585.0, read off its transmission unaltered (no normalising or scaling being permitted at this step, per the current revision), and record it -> 91.17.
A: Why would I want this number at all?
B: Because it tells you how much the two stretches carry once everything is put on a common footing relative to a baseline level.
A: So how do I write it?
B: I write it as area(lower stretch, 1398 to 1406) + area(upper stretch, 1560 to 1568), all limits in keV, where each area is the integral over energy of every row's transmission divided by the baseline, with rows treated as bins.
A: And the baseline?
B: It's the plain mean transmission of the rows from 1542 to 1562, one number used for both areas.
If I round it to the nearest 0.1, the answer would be 16.2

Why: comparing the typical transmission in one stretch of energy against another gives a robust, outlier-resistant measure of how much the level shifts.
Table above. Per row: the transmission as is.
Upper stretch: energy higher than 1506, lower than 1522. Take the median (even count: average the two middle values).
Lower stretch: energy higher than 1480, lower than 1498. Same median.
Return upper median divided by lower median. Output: 1.04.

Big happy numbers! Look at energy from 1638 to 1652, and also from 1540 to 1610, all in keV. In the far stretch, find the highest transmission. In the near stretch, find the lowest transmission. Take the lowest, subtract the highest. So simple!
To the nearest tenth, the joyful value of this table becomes -16.4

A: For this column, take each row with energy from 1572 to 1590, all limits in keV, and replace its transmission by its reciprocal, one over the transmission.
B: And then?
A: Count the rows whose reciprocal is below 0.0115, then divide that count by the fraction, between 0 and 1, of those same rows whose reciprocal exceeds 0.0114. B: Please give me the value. 18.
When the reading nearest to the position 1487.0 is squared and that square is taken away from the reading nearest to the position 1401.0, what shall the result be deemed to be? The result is -6421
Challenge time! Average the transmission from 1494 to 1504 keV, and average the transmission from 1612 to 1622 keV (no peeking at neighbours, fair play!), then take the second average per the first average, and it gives 1.03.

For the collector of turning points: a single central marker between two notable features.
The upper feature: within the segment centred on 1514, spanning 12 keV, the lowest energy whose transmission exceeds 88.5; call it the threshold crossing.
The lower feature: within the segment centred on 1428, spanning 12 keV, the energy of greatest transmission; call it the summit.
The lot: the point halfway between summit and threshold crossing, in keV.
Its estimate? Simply 1468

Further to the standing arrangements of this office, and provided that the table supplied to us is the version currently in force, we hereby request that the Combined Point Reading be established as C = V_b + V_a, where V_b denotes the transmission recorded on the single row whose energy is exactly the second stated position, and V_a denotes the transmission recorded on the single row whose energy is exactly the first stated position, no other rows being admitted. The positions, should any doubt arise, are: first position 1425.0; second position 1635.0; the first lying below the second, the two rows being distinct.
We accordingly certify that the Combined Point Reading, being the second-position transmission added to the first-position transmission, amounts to 173.7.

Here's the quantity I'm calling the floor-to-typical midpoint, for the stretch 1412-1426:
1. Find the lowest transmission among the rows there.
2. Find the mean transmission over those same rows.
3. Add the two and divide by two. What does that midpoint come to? 83.3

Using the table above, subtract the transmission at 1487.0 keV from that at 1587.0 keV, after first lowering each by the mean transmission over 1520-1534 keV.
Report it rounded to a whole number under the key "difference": 8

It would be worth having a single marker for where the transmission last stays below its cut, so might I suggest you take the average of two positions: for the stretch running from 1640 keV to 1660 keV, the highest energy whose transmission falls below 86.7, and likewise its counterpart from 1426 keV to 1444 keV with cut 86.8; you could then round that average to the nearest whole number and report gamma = 1548 keV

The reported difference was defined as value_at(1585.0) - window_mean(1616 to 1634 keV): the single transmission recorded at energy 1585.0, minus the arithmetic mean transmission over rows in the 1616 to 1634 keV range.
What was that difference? 1.9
